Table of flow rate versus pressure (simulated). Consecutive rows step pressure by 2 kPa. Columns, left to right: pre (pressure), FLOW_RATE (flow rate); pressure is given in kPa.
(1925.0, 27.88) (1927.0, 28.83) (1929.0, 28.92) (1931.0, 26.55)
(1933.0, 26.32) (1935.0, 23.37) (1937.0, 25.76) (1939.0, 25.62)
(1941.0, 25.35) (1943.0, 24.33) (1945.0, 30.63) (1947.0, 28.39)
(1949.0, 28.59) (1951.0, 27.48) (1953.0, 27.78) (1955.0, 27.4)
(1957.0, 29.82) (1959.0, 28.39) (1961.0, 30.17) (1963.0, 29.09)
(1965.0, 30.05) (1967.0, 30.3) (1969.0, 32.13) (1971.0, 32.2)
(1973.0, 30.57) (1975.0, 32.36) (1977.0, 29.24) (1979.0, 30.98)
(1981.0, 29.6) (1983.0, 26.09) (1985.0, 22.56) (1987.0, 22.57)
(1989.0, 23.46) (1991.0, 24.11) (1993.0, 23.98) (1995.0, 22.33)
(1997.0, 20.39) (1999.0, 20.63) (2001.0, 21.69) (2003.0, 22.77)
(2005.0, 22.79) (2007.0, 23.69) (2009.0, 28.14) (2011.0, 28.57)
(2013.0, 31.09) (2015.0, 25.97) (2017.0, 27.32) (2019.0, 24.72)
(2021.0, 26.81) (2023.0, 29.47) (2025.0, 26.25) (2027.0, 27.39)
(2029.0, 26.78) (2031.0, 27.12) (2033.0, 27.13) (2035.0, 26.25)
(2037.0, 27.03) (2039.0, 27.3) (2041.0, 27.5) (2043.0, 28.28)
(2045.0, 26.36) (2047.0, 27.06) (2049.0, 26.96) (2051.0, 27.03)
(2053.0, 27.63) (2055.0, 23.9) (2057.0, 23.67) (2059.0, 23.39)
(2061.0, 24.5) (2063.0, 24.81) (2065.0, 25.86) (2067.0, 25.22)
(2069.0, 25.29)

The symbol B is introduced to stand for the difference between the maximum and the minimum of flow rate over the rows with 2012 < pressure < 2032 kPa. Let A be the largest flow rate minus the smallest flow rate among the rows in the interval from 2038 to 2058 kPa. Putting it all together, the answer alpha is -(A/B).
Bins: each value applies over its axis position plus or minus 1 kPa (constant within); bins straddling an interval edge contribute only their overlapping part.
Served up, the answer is -0.72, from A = 4.6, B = 6.4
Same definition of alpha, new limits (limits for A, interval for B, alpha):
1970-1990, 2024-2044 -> -4.83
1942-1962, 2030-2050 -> -3.10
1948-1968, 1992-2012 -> -0.35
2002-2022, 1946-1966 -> -3.00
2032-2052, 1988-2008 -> -0.55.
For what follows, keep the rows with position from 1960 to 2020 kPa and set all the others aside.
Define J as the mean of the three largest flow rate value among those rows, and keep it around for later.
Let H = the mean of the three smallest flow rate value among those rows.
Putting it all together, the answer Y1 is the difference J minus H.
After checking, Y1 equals 11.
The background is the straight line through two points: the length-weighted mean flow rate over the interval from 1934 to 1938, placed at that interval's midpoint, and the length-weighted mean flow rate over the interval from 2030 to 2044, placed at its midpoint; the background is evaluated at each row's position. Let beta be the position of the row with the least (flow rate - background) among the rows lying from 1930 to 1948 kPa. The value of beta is 1935.0 kPa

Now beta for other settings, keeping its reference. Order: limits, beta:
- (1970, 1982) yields 1977.0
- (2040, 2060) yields 2059.0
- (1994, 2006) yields 1997.0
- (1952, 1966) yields 1955.0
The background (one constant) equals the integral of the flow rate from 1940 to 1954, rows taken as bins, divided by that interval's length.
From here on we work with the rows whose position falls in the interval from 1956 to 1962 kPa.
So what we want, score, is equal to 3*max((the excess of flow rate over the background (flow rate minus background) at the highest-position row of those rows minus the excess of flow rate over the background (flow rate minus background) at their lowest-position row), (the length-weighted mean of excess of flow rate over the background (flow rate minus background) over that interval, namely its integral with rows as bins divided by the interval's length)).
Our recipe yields 6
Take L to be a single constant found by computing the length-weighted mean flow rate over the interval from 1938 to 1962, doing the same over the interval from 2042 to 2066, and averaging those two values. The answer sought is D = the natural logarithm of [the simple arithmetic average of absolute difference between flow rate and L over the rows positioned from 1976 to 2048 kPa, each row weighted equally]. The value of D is 0.8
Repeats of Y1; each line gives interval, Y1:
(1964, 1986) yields 6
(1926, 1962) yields 6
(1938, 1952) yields 4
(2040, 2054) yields 1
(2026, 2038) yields 1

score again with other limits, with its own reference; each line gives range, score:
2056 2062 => 2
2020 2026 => 0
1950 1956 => 0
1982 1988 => -11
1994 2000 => -5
